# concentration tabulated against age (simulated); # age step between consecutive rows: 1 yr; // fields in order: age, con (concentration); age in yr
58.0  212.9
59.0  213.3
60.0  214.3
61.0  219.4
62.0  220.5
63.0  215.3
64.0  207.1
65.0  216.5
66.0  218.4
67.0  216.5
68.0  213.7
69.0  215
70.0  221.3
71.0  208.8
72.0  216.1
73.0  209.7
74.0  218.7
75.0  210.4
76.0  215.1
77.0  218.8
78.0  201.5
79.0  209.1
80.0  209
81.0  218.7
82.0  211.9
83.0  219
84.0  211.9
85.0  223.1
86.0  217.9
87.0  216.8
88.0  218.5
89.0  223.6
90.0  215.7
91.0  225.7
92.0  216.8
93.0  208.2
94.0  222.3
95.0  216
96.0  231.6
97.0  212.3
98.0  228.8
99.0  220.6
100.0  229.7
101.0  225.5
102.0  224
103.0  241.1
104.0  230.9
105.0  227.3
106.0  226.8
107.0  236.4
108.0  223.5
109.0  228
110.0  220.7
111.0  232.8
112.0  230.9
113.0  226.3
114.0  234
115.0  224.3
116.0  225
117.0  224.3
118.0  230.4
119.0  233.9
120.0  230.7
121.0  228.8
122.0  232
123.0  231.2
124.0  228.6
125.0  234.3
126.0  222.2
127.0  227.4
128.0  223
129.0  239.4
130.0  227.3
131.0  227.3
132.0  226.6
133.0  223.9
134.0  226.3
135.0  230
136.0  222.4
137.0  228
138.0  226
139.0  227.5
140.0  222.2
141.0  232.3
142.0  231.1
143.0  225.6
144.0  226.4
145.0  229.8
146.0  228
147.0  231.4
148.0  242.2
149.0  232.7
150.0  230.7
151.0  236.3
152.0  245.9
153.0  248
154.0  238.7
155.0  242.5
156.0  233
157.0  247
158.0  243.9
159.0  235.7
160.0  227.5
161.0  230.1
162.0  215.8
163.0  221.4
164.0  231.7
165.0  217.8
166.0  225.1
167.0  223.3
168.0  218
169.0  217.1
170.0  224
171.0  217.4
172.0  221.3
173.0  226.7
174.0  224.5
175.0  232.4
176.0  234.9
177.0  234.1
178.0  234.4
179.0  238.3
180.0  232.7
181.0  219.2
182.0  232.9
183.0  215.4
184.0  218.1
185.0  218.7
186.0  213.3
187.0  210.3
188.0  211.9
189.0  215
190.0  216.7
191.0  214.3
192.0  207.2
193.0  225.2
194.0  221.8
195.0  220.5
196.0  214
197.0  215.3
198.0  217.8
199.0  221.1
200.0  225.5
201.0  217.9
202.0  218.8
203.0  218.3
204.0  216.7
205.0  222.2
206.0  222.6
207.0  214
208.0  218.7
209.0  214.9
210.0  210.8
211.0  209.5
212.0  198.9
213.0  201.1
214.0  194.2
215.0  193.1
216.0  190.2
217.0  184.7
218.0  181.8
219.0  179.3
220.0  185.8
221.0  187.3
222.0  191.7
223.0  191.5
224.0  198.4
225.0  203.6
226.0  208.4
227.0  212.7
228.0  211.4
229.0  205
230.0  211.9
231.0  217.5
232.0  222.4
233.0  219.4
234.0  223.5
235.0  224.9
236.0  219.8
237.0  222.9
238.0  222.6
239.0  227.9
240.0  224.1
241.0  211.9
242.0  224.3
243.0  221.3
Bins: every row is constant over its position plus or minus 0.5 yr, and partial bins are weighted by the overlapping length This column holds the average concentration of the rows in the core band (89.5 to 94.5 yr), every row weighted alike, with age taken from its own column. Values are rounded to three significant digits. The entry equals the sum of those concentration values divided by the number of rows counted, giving 218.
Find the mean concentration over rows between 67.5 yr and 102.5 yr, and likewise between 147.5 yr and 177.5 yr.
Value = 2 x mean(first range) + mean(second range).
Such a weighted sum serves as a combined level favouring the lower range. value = 665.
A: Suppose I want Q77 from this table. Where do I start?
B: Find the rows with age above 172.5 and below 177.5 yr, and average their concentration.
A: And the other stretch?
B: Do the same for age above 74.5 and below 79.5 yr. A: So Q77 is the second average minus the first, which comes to -20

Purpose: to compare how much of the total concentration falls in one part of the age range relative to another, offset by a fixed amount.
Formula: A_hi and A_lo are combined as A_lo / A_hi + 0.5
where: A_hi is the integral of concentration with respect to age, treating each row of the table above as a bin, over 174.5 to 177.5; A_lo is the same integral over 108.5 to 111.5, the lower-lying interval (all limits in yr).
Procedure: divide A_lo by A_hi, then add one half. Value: 1.47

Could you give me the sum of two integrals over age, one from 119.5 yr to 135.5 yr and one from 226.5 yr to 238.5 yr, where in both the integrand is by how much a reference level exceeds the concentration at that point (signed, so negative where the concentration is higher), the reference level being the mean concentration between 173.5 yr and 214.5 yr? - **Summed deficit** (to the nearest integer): -151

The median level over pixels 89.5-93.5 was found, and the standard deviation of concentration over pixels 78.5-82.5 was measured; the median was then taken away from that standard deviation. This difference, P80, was -212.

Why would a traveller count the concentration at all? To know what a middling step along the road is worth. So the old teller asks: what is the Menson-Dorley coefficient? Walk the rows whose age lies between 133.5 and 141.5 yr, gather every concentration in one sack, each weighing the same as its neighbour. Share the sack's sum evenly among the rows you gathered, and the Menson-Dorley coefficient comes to 227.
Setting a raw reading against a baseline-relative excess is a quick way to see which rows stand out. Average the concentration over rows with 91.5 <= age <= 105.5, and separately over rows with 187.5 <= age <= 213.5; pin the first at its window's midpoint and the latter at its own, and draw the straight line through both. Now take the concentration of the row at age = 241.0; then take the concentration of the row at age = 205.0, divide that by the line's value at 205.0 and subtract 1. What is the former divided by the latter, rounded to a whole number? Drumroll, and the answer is 6750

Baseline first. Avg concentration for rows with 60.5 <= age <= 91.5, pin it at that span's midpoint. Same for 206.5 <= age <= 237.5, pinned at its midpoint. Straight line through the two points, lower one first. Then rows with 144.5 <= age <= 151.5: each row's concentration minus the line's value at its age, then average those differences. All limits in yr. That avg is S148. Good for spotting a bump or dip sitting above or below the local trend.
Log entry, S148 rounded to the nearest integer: 23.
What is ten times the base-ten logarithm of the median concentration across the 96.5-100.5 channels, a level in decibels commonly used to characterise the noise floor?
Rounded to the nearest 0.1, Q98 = 23.5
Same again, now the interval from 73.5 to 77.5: 23.4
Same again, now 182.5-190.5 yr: 23.3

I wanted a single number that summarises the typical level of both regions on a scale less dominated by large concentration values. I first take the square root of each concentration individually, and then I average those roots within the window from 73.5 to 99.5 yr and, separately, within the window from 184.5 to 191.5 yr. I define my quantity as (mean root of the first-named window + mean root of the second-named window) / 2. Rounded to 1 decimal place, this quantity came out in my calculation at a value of 14.7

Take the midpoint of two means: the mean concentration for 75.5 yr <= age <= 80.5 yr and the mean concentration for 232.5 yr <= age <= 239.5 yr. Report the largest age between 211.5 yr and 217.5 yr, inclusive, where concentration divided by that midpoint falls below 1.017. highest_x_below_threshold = 217.0 yr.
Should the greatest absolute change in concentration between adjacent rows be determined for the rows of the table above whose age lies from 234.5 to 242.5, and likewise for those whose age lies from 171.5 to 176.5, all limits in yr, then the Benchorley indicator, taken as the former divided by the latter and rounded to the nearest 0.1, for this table 1.6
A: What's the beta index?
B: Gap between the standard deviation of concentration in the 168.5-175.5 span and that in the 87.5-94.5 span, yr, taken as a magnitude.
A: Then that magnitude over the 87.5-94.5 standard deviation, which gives 0.09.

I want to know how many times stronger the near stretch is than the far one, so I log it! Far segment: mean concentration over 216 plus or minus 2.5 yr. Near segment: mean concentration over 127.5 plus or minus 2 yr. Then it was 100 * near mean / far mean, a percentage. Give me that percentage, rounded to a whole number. 121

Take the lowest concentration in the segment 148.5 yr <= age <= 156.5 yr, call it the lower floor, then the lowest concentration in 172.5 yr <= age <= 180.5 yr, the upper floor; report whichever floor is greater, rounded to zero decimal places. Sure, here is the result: 231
